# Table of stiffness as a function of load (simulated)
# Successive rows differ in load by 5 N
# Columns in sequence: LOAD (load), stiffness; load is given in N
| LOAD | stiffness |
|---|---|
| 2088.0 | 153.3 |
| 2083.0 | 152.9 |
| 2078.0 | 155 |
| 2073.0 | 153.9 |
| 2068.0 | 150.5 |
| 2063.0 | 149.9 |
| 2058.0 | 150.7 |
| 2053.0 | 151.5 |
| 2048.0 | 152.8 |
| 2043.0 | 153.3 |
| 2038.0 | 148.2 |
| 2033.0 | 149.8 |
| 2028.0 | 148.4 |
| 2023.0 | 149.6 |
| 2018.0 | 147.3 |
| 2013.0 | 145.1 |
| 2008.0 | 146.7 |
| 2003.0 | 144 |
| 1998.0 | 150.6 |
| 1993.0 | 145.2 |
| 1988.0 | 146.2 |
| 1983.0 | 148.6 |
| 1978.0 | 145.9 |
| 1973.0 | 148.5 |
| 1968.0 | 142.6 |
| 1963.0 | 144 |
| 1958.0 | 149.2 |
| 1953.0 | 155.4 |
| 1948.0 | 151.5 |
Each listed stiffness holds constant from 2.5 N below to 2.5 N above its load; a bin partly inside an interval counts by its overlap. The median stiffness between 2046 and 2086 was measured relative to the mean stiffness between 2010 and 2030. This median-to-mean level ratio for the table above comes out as 1.03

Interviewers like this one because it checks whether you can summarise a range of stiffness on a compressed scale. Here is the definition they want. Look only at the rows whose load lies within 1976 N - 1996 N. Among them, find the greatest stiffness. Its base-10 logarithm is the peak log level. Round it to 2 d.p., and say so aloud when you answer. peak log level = 2.17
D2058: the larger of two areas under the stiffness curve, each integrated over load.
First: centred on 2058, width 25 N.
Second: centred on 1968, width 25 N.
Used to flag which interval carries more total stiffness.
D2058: 3777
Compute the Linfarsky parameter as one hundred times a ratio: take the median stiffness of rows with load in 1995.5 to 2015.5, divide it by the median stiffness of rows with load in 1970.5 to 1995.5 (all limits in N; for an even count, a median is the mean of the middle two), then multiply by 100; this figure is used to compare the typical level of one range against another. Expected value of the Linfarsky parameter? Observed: 100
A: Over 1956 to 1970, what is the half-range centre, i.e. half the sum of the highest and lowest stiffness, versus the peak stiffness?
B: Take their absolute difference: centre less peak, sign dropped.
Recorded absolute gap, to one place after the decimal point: 3.3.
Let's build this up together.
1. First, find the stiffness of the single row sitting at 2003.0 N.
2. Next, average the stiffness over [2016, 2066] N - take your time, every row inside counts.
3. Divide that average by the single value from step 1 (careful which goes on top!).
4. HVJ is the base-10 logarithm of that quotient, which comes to 0.018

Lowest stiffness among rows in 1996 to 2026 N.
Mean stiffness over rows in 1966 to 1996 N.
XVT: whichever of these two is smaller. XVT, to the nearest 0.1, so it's 144.0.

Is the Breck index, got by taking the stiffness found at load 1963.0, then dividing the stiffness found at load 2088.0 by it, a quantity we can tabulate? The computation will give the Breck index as 1.06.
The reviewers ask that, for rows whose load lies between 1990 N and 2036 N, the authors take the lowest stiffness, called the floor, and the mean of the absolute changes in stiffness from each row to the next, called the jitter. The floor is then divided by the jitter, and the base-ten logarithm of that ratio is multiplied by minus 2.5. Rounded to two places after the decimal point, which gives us -4.23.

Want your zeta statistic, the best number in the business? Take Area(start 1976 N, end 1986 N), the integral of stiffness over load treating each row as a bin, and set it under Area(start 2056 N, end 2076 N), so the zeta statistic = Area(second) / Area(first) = 2.1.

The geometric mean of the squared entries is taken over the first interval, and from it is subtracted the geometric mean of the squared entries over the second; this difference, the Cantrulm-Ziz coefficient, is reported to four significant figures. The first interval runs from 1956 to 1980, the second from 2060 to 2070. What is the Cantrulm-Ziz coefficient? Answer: -1239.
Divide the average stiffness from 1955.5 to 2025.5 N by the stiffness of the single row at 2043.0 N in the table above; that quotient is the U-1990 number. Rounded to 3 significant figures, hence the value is 0.957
